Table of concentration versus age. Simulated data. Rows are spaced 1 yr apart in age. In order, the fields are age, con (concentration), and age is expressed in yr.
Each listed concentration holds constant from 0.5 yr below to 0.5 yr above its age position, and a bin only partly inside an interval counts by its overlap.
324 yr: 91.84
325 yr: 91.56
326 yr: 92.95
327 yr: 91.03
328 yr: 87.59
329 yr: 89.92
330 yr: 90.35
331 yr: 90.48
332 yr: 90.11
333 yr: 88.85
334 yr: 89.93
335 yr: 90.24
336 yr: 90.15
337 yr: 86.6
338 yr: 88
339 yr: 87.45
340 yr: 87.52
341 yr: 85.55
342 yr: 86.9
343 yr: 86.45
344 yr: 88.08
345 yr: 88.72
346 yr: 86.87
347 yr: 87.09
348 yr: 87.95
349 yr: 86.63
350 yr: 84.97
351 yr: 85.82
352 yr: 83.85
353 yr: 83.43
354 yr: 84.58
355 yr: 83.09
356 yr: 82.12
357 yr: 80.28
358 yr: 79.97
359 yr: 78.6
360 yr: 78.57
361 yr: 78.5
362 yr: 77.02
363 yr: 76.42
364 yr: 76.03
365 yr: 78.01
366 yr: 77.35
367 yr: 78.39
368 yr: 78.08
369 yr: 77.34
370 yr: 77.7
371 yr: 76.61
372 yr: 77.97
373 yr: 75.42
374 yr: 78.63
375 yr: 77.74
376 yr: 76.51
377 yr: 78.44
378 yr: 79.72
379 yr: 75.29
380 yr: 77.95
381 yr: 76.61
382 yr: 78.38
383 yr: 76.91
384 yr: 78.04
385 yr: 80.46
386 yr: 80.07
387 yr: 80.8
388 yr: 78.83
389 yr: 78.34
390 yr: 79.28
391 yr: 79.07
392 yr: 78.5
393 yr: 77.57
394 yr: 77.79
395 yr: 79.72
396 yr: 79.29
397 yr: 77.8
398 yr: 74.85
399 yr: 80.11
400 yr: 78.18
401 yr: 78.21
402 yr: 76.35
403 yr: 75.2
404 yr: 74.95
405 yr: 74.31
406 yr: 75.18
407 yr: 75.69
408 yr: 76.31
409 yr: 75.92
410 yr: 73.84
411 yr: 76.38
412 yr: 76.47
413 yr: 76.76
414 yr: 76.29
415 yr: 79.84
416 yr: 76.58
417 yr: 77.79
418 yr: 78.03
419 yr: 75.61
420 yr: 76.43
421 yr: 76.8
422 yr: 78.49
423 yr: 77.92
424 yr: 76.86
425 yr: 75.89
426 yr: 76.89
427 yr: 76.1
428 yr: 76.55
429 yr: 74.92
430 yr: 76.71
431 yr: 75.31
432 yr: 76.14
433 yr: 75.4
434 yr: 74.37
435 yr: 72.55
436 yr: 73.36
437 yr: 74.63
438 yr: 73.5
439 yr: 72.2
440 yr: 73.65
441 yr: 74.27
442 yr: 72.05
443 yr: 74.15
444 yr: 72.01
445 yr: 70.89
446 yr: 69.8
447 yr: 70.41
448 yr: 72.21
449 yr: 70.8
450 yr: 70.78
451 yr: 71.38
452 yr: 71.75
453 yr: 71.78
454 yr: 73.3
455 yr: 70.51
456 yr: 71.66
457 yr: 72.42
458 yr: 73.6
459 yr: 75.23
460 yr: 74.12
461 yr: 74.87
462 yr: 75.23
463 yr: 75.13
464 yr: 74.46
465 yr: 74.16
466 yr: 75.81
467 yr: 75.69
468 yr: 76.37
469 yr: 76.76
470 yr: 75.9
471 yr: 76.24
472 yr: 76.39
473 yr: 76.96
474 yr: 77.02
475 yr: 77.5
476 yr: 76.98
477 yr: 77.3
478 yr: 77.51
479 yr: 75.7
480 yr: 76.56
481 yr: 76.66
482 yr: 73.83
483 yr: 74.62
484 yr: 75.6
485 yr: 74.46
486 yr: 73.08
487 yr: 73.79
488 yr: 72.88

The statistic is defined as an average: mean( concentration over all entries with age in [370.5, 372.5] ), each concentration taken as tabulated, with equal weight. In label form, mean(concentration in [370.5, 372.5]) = 77.3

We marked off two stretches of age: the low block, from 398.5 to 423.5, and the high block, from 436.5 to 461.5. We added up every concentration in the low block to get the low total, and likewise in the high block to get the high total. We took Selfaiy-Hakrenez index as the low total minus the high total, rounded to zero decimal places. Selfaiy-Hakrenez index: 106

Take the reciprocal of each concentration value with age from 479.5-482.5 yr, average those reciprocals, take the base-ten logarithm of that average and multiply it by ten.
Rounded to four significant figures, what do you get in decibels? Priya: -18.79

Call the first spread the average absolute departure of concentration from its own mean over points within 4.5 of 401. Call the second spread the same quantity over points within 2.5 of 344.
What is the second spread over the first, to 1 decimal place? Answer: 0.5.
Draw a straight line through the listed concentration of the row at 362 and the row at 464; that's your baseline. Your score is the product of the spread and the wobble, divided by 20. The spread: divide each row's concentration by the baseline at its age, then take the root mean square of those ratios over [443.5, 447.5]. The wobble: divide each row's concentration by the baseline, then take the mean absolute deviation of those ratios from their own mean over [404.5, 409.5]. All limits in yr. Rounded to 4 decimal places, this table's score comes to 0.0004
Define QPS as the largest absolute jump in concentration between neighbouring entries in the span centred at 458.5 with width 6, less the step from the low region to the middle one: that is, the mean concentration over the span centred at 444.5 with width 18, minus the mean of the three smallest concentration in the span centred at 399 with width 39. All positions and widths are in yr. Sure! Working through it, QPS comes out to 3.8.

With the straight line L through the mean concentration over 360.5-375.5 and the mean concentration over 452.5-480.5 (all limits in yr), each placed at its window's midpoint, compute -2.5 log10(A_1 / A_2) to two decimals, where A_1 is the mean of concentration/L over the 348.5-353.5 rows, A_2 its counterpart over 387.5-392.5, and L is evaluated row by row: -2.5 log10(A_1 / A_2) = -0.07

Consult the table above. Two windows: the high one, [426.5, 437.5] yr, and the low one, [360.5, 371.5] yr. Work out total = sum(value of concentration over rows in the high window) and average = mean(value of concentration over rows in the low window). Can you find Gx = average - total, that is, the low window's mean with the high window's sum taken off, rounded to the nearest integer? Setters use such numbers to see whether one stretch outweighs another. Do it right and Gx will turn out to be -749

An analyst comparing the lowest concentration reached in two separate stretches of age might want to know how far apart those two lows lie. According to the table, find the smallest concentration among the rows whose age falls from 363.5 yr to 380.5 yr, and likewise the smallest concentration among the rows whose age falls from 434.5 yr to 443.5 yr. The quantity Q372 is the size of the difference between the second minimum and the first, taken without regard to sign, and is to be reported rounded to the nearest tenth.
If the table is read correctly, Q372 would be 3.2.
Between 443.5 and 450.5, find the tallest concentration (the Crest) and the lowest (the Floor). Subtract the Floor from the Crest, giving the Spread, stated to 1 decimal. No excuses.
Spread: 2.4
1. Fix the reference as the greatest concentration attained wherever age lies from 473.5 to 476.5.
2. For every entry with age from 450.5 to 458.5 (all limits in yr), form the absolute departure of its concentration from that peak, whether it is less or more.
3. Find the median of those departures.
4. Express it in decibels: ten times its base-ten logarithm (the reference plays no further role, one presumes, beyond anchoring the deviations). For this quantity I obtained 8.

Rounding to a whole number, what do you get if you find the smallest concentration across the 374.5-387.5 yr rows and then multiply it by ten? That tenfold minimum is 753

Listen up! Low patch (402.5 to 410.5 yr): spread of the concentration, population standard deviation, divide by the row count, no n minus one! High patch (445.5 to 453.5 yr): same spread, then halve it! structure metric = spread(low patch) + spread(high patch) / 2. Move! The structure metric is 1.14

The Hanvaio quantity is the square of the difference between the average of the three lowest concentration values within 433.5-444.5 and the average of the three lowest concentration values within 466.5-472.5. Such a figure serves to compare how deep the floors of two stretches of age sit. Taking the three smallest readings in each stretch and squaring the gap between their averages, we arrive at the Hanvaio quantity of 15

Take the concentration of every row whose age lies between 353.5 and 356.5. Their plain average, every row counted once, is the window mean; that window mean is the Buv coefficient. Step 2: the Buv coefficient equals 83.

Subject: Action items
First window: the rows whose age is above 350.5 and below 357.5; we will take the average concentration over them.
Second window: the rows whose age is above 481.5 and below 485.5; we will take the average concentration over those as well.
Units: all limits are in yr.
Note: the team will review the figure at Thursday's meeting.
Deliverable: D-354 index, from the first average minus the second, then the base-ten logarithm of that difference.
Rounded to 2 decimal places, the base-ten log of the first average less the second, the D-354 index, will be 0.94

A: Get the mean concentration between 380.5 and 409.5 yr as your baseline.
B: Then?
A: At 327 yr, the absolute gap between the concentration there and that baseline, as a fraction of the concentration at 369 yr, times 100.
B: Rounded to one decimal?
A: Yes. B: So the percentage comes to 17.3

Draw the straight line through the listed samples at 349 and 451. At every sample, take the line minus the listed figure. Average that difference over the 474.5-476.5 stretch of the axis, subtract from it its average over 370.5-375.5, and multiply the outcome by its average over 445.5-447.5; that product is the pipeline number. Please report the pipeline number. -30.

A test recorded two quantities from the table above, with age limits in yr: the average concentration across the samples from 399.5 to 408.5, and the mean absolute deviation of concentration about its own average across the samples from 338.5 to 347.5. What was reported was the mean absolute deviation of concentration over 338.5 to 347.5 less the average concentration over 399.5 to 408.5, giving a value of -75.4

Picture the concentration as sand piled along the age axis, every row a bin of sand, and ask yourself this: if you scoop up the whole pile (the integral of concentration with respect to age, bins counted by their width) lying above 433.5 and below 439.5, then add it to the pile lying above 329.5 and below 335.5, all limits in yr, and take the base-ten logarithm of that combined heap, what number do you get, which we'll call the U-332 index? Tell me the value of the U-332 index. 2.99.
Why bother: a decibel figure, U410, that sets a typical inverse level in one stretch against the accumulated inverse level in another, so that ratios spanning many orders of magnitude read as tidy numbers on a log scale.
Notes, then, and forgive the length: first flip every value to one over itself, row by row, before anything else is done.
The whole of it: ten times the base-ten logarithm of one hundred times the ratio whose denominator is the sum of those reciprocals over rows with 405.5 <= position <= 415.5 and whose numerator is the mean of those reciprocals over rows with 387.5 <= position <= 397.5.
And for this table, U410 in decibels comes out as 9.9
